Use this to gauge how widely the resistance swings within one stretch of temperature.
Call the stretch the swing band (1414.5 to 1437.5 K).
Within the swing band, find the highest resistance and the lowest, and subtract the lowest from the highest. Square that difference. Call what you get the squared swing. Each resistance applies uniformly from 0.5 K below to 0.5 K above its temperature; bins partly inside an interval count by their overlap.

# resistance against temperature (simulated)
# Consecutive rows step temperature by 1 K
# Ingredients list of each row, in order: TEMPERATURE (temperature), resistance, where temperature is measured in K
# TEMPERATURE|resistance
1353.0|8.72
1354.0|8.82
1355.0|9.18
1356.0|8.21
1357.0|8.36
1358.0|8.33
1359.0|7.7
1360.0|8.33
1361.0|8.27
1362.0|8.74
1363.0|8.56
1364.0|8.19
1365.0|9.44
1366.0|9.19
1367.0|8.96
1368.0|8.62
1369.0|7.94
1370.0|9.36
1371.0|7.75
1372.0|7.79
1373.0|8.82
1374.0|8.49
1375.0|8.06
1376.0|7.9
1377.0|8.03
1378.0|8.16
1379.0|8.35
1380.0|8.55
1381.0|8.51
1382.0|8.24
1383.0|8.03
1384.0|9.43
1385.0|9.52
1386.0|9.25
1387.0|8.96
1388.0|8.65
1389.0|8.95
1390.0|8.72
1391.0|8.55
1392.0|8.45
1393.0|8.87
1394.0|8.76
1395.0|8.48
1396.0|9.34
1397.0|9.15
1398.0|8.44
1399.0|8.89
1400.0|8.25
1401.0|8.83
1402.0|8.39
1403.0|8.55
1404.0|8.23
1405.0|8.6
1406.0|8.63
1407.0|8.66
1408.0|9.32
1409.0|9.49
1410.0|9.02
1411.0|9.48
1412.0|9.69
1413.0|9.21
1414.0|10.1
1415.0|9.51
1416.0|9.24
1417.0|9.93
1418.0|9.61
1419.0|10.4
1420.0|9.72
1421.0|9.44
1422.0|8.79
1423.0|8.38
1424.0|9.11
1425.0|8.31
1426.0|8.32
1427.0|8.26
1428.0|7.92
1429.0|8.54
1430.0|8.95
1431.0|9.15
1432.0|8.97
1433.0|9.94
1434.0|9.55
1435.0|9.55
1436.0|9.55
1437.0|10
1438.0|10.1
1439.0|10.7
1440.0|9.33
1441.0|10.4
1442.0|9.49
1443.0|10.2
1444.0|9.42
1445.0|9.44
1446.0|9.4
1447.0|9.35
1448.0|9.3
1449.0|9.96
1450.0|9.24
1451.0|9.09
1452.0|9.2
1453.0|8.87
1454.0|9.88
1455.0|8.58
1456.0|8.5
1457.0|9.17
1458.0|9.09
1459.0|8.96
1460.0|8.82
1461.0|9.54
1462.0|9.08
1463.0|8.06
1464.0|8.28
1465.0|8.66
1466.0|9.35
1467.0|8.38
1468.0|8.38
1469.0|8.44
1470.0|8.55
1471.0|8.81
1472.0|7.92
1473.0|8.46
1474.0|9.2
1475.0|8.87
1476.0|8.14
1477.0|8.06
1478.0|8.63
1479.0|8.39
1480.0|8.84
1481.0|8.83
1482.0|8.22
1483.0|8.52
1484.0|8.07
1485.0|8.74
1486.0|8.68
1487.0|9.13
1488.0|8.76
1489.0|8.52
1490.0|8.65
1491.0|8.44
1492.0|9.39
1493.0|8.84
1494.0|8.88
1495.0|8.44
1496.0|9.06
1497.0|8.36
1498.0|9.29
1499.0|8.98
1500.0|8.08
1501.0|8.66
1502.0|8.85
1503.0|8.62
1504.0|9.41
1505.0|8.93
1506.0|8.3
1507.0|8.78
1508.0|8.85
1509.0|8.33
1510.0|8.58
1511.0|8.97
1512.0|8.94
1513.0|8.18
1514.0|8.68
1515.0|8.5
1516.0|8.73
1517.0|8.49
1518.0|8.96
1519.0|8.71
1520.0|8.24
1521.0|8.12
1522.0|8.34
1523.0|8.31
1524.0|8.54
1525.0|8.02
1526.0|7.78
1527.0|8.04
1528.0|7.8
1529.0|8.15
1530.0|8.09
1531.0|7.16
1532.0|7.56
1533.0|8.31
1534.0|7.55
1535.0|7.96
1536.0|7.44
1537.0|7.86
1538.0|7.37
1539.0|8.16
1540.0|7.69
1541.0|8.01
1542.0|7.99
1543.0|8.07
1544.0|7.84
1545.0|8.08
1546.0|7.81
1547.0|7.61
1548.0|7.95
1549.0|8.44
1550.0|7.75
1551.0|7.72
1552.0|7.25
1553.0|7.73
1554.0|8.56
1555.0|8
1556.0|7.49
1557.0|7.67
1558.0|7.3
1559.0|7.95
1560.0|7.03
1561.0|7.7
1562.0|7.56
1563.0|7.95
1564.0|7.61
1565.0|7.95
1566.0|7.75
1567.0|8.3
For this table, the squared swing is 6.2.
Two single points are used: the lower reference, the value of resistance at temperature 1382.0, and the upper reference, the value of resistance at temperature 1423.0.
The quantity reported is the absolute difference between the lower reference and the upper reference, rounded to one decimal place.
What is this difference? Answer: 0.1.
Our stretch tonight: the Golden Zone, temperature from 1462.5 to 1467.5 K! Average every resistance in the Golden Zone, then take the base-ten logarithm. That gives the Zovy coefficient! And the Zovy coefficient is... 0.932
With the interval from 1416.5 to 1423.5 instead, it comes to 0.976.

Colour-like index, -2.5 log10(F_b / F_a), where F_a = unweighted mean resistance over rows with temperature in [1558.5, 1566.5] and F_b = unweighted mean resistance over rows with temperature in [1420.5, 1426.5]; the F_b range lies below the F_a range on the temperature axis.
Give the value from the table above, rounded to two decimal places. -0.14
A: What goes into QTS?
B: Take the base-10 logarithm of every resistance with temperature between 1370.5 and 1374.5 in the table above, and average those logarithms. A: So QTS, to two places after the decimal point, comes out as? 0.91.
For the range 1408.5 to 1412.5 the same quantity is 0.97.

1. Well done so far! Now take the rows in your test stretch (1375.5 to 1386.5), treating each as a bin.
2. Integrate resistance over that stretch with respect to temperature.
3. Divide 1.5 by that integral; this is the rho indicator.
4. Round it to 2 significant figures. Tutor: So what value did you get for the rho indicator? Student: 0.016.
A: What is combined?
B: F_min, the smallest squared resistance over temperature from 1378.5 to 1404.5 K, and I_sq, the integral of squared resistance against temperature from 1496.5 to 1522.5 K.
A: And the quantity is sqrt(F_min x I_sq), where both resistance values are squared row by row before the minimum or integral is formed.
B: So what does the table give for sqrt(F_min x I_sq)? 354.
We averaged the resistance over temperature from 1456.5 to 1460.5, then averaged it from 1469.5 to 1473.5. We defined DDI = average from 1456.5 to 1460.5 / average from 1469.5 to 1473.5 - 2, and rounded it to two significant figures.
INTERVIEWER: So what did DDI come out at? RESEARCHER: -0.93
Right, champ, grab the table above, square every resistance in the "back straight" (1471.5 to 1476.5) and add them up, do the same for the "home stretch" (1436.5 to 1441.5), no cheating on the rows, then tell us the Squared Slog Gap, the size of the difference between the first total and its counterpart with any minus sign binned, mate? 148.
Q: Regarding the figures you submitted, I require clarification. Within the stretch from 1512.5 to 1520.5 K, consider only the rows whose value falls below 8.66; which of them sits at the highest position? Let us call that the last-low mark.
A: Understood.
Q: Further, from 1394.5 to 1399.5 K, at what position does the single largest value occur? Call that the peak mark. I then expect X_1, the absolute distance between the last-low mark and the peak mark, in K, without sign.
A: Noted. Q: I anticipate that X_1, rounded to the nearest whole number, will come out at 124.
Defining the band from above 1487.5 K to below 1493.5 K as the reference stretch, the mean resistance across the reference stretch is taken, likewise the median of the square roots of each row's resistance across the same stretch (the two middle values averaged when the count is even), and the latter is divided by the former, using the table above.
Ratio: 0.337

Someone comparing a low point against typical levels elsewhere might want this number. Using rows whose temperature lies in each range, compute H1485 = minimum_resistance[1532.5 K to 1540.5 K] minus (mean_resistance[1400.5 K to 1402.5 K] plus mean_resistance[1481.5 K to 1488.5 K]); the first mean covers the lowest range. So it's -9.8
